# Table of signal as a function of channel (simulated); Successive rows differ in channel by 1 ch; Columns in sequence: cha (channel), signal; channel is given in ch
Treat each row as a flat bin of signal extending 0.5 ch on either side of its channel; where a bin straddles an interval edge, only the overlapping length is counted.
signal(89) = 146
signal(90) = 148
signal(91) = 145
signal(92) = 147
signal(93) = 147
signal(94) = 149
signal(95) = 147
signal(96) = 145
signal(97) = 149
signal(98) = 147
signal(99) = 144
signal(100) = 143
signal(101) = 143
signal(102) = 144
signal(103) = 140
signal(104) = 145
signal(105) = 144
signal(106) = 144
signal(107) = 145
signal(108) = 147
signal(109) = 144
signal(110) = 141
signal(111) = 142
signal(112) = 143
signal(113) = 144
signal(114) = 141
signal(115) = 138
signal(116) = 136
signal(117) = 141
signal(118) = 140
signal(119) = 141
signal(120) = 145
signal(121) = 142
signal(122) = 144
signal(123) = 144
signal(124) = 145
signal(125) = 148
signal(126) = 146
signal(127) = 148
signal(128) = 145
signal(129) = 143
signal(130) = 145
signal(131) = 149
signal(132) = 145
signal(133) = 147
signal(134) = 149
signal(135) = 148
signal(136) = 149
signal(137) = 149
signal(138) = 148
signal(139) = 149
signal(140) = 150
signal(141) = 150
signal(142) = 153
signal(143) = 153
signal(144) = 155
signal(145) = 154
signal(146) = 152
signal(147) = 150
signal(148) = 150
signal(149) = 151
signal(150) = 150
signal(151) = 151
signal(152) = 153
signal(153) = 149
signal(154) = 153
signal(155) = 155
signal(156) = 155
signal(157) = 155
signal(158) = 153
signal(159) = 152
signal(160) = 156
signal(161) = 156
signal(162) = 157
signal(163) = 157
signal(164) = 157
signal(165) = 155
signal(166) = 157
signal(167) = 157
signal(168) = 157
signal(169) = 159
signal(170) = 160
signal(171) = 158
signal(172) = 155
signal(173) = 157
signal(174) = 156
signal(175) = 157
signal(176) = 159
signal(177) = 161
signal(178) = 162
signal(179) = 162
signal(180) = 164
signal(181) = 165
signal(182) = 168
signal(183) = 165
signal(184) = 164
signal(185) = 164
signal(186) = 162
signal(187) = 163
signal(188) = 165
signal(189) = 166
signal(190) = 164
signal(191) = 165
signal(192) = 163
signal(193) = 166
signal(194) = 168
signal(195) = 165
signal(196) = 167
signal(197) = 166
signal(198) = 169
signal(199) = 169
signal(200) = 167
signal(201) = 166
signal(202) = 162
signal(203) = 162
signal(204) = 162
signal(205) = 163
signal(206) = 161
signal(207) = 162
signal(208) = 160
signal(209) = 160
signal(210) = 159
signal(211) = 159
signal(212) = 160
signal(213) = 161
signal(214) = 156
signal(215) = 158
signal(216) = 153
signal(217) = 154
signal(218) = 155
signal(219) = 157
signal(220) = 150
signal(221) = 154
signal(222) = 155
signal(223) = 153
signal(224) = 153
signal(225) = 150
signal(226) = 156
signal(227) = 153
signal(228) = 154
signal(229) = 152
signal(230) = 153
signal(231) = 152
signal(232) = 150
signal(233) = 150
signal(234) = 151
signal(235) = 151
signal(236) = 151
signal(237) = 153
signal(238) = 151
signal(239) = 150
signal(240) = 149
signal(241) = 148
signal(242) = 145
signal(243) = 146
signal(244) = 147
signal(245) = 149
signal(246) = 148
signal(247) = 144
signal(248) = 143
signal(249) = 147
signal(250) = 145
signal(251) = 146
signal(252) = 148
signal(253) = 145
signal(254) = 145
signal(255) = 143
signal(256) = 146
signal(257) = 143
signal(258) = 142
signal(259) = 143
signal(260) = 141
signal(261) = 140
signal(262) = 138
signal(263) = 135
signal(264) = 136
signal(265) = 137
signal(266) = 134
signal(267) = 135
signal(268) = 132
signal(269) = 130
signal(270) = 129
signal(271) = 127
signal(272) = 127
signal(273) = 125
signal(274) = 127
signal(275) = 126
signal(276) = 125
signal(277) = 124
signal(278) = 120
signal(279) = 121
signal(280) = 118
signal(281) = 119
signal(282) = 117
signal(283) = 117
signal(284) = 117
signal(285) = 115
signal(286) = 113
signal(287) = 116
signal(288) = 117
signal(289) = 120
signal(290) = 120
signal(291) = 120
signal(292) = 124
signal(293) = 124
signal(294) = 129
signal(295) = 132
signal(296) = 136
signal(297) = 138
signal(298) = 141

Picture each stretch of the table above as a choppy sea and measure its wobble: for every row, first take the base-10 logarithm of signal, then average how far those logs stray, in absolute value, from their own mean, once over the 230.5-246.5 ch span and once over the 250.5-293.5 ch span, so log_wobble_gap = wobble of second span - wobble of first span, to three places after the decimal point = 0.026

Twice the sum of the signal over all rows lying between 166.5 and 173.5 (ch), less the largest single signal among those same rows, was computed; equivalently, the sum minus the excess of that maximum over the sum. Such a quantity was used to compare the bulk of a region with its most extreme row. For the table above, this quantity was 2046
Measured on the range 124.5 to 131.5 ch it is 1899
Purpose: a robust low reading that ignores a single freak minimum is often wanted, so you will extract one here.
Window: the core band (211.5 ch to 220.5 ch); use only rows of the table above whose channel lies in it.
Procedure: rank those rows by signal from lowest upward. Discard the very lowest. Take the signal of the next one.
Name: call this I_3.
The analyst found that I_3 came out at 153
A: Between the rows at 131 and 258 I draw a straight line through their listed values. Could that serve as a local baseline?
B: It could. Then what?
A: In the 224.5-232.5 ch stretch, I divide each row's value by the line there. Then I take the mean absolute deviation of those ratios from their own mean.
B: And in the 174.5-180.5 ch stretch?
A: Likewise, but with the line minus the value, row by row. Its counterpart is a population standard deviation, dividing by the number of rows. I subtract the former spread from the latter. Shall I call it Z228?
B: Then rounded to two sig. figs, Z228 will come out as 2.3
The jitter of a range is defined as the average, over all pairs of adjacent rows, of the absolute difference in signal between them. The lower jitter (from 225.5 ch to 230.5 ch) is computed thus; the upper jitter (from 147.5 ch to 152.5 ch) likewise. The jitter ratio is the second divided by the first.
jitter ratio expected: 0.71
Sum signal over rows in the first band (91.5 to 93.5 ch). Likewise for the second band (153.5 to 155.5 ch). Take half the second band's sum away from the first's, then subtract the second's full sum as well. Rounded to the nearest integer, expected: -168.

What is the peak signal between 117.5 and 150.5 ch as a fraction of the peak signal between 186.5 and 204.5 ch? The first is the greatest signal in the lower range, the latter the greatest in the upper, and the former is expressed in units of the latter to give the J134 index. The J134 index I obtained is 0.92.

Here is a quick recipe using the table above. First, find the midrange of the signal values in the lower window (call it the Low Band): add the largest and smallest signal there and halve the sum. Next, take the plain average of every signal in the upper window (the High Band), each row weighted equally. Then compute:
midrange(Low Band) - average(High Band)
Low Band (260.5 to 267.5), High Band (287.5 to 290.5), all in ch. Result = 18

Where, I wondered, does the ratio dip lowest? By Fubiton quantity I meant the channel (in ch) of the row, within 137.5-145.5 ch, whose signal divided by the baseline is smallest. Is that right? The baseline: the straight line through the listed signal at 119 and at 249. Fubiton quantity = 138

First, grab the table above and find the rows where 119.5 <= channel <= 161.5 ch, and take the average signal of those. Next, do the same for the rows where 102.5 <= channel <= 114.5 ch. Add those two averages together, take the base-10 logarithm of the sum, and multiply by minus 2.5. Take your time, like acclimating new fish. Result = -6.167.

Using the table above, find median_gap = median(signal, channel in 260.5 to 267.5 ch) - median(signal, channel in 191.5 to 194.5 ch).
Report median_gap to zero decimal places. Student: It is -30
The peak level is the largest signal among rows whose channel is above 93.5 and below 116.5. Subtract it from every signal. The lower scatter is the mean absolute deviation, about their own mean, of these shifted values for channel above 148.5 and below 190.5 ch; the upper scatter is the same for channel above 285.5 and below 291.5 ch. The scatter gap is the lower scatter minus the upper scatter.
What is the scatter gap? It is 1.7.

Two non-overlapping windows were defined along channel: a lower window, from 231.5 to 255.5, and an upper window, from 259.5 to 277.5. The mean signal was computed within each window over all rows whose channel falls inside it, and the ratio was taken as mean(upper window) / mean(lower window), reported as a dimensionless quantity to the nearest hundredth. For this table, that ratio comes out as 0.89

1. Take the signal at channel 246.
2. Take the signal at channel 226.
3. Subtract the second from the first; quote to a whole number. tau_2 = -8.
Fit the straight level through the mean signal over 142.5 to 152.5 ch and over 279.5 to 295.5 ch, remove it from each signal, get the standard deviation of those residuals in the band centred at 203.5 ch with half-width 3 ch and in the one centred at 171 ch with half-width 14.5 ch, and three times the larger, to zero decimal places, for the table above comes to 17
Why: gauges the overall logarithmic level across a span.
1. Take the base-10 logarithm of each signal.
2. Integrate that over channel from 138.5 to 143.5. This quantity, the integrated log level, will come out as 10.9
